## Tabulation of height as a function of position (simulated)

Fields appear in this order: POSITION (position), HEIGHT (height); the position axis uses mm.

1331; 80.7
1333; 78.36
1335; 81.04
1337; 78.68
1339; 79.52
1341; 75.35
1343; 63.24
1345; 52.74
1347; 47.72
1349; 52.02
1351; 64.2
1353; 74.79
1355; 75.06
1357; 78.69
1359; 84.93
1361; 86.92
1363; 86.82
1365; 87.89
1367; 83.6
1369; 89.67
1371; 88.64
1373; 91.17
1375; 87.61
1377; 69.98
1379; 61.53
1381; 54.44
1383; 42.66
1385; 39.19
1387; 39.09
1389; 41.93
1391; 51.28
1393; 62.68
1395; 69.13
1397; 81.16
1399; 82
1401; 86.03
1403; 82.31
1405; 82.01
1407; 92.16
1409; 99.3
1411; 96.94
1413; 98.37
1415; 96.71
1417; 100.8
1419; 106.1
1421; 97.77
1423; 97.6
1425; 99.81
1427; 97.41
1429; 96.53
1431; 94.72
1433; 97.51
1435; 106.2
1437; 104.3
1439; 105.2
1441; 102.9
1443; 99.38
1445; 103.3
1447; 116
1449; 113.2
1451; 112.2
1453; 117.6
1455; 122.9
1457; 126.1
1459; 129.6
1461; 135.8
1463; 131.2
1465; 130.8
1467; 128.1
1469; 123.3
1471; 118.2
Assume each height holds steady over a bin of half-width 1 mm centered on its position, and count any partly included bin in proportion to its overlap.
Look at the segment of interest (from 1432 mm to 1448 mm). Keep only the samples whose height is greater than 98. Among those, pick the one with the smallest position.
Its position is 1435 mm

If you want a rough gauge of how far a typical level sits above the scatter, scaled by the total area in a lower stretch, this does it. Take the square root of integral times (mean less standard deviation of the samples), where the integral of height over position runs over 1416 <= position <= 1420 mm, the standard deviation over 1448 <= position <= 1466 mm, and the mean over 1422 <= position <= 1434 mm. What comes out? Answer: 192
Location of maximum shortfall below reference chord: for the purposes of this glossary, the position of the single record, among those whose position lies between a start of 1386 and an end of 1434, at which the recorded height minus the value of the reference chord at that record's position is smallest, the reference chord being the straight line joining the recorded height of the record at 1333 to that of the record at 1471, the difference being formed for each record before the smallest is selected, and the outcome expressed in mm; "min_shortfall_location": 1387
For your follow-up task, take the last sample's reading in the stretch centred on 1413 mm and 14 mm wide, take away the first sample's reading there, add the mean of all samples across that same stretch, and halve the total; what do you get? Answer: 56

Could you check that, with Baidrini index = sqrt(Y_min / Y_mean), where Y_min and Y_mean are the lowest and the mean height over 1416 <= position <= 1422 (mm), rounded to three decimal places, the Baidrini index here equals 0.981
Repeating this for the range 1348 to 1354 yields 0.904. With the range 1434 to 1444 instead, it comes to 0.979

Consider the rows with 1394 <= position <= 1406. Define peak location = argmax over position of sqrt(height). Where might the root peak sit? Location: 1401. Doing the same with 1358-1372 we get 1369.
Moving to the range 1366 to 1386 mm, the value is 1373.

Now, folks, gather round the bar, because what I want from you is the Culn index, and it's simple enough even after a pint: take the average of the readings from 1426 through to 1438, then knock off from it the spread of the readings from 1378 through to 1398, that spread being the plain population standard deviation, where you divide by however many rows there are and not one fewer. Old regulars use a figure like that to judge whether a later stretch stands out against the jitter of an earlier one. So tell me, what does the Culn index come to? 86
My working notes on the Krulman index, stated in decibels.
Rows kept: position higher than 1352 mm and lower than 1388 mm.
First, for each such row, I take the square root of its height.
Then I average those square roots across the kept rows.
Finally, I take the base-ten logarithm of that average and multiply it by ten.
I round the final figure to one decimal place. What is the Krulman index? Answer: 9.3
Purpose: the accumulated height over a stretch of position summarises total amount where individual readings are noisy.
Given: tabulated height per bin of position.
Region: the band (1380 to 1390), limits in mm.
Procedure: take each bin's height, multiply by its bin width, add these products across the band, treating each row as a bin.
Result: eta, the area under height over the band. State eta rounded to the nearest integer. 435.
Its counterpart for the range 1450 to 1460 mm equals 1217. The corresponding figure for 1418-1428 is 997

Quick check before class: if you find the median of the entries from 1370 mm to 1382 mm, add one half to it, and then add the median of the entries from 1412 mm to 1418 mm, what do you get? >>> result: 178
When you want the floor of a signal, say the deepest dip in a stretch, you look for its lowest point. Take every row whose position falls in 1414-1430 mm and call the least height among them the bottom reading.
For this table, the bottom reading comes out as 96.53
